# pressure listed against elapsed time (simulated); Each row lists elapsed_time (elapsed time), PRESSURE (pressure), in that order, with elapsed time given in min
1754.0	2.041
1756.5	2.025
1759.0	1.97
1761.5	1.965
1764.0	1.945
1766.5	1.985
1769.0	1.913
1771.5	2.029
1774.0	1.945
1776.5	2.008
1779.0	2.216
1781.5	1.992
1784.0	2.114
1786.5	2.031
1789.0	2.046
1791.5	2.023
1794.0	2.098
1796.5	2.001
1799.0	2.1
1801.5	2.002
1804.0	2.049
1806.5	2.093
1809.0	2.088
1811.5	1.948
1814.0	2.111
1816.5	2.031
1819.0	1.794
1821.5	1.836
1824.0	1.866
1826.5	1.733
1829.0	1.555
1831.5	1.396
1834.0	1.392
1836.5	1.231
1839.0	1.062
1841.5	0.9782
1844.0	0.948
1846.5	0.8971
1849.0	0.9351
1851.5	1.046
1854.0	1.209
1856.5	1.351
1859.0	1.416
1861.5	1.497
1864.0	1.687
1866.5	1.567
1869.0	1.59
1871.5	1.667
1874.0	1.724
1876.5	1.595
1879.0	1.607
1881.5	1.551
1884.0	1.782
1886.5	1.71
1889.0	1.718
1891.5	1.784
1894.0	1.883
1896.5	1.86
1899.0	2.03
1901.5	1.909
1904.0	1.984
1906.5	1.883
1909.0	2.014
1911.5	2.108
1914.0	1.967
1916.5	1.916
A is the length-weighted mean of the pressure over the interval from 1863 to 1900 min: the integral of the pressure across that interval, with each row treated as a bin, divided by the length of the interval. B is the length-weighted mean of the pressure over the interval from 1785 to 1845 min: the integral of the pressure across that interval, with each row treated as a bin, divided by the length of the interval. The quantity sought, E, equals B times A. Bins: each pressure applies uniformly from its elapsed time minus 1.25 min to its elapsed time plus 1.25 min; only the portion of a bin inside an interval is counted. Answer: 3.04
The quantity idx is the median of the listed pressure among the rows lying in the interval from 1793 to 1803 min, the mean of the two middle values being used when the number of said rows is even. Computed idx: 2.05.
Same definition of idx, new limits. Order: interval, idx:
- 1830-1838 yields 1.39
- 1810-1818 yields 2.03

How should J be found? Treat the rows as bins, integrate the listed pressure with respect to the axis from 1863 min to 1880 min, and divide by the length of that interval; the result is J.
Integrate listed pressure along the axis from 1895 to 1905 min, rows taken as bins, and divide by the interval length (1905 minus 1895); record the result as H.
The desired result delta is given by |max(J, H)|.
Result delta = 1.94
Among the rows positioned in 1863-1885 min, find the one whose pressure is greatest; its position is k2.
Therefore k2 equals 1884.0 min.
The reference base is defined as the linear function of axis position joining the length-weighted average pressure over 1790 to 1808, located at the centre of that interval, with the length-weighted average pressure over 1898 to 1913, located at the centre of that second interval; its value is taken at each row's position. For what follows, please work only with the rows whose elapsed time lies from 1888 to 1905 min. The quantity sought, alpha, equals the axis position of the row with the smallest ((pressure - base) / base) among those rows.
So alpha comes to 1889.0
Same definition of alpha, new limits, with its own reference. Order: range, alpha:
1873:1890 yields 1881.5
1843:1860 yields 1846.5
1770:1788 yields 1774.0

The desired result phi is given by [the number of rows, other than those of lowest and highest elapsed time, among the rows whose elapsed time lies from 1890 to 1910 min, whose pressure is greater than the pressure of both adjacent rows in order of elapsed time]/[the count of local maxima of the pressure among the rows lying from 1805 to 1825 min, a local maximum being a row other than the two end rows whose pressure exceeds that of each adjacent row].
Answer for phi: 3.0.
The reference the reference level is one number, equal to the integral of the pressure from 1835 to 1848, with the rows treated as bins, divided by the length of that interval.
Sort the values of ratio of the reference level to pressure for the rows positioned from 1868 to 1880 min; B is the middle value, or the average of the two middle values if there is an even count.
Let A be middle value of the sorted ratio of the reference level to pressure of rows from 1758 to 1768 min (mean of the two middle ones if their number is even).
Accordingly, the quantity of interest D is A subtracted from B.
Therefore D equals 0.12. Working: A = 0.52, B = 0.64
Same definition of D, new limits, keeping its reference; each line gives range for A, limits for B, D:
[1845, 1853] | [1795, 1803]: -0.59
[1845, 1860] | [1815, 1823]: -0.36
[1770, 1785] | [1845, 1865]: 0.30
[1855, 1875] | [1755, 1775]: -0.13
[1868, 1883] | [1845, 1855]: 0.40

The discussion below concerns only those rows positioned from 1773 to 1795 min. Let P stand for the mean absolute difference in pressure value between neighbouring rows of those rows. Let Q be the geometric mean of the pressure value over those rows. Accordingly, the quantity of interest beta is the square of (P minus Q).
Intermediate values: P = 0.102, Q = 2.1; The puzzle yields 3.8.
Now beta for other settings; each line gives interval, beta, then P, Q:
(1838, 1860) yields 1.0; 0.085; 1.1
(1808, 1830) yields 3.1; 0.125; 1.9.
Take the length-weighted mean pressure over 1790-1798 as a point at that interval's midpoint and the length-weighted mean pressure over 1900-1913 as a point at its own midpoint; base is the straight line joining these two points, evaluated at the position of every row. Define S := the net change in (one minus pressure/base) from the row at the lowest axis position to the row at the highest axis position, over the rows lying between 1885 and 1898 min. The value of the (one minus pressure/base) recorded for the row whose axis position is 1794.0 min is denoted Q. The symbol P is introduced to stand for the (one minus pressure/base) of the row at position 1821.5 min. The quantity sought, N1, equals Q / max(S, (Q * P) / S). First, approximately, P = 0.09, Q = -0.03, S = -0.078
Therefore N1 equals -0.8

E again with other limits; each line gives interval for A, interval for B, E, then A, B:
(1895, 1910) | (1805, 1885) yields 2.99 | 1.9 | 1.54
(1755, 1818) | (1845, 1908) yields 3.23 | 2.0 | 1.59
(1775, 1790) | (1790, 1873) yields 3.33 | 2.1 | 1.61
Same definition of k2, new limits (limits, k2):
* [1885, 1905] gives 1899.0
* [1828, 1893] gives 1891.5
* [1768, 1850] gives 1779.0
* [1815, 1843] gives 1816.5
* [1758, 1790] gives 1779.0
